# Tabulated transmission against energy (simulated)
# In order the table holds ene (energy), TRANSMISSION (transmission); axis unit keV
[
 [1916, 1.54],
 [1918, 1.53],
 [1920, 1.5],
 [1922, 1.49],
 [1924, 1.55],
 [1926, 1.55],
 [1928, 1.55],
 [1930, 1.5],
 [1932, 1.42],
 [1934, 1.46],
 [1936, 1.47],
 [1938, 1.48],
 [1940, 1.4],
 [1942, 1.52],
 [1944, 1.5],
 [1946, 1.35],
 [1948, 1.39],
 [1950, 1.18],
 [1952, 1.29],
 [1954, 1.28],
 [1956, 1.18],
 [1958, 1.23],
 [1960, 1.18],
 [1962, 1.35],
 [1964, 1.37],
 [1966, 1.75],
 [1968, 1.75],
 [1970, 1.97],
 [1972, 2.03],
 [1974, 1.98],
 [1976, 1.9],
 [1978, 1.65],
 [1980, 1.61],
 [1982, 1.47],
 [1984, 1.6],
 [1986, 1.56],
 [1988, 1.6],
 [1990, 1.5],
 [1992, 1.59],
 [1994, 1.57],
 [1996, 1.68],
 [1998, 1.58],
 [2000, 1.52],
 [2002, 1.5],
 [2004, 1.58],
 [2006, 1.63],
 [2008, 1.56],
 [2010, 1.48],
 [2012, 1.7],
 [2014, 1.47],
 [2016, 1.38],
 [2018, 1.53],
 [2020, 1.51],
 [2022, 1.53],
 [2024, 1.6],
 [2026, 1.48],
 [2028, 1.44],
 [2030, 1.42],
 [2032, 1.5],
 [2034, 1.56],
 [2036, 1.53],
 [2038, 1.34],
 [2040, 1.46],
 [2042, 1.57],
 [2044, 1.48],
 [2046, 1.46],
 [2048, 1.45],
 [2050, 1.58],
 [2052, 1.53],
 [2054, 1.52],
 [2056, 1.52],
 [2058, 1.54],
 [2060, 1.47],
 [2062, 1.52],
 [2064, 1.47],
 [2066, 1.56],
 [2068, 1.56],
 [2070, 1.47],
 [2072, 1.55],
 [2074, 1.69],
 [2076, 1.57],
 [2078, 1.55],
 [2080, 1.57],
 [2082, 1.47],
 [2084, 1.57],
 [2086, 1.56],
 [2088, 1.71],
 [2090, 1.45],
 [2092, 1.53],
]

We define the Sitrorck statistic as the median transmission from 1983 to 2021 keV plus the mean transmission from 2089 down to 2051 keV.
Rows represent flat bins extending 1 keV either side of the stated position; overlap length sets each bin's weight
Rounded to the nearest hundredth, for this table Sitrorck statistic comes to 3.11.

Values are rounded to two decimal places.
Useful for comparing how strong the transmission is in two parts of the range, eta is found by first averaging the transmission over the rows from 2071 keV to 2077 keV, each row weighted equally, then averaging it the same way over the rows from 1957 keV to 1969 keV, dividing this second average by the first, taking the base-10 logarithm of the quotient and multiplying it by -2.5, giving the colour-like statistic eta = 0.12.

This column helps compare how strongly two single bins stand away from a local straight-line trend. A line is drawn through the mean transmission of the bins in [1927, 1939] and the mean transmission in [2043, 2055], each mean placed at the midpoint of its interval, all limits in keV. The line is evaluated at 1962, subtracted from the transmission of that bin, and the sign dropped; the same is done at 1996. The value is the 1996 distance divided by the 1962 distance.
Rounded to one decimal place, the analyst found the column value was 1.4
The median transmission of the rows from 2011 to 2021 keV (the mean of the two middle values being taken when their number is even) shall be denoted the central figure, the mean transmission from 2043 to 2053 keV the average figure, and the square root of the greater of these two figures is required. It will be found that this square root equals 1.23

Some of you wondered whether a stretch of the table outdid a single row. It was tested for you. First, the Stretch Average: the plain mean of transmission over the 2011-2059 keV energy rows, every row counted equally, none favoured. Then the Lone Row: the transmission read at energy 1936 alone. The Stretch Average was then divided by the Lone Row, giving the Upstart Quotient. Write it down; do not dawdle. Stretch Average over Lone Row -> 1.02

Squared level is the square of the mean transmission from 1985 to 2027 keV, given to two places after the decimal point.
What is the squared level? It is 2.40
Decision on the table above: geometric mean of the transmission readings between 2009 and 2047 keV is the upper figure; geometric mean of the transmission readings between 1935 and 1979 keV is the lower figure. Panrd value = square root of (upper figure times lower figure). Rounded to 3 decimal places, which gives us 1.491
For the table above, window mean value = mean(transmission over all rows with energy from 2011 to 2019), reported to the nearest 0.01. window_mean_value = 1.52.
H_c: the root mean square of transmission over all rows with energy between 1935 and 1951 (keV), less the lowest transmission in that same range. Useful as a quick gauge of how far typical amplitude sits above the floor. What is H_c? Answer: 0.24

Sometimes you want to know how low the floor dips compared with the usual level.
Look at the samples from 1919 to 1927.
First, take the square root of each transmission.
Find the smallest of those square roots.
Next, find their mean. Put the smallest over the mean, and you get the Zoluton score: 0.989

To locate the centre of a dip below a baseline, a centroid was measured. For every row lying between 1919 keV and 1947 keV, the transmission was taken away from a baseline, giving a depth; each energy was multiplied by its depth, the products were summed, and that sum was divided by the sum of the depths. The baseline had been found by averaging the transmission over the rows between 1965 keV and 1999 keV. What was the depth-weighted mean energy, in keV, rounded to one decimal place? 1934.2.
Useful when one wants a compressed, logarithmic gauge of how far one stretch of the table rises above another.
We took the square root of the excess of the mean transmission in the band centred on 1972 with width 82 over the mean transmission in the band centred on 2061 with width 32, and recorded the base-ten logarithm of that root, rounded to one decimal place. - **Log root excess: -1.2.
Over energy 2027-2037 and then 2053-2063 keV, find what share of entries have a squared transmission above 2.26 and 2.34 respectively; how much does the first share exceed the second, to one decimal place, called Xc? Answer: 0.2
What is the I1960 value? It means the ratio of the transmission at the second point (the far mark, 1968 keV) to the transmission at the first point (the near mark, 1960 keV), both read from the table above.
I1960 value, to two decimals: 1.48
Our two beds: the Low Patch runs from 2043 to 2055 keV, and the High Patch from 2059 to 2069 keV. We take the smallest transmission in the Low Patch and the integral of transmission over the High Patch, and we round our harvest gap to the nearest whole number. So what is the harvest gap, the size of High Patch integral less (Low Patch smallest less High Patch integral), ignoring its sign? 29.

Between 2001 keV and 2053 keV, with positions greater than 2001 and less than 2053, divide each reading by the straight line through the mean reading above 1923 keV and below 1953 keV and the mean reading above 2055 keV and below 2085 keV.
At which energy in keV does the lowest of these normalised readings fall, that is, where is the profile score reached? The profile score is 2038 keV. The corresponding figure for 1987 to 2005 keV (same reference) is 2002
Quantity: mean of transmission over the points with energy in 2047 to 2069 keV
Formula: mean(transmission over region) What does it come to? 1.52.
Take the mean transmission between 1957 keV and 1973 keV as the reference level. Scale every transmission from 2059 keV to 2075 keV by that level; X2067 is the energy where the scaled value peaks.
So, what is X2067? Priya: 2074 keV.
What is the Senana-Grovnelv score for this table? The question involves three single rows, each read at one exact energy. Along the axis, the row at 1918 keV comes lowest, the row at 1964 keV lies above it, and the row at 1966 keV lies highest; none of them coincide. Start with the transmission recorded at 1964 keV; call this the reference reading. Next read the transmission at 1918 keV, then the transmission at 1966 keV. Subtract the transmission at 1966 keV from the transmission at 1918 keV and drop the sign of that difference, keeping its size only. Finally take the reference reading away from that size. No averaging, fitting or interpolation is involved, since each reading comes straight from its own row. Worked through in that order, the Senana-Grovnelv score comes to -1.15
